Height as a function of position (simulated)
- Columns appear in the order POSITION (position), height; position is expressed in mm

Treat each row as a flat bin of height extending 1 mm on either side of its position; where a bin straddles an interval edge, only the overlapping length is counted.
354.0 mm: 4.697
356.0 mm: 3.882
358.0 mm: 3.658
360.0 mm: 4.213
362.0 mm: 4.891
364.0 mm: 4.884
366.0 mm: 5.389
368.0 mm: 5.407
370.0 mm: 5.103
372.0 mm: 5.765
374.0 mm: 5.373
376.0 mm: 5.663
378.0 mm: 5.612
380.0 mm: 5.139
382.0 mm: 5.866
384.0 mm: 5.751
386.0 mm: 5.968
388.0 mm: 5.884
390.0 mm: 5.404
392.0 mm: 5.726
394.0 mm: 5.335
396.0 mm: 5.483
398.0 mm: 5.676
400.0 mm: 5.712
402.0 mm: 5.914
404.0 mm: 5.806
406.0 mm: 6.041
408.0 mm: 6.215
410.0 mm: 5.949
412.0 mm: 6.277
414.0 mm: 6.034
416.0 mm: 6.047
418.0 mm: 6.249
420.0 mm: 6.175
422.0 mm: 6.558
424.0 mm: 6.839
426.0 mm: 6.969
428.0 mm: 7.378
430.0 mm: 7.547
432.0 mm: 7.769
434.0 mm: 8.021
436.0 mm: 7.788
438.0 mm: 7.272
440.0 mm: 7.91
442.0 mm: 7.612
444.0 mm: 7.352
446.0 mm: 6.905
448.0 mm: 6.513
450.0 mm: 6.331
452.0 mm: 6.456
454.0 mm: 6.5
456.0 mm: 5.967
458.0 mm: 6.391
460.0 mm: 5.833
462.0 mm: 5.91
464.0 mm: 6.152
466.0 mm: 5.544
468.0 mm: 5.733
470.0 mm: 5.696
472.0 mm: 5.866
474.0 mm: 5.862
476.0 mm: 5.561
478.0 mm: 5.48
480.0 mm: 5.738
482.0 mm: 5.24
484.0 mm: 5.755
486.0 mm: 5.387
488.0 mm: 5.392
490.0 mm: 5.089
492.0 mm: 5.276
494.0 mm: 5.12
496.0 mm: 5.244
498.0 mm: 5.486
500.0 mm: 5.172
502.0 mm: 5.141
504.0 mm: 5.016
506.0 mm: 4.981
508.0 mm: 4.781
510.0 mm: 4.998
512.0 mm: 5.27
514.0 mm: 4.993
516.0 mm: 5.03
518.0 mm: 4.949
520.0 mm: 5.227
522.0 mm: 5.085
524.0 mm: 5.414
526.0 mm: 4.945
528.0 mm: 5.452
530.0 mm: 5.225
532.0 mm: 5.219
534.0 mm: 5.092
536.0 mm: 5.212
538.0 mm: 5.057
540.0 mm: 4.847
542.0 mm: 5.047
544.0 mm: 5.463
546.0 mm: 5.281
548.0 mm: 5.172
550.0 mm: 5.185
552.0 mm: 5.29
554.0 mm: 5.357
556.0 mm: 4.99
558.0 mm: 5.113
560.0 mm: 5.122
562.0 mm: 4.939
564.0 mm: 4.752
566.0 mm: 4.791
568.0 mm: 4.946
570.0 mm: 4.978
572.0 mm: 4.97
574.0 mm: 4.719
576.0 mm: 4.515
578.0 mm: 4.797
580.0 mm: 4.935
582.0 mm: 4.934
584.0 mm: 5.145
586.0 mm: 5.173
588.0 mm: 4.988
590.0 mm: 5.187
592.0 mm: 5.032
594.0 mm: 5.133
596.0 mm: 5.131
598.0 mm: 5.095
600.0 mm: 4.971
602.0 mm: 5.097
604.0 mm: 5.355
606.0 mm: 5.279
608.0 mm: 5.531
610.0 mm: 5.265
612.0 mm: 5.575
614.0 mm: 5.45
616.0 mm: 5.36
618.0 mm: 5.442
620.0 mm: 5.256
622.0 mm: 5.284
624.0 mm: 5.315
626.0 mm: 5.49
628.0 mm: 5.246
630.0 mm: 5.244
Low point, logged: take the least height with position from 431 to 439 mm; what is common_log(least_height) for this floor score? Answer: 0.862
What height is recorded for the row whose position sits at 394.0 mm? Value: 5.335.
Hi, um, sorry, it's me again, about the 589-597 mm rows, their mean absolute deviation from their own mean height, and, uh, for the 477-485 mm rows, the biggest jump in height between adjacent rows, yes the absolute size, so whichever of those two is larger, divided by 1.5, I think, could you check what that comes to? 0.34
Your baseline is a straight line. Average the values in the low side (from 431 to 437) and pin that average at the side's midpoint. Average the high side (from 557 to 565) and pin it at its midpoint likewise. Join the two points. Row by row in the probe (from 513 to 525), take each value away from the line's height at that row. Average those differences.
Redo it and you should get 0.82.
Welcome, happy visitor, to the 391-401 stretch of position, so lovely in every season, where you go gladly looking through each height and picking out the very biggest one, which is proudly 5.726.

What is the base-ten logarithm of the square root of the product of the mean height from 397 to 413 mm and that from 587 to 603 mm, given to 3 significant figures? 0.740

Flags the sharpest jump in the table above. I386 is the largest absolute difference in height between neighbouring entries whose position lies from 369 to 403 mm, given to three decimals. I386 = 0.727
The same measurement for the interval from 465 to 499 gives 0.515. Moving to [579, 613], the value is 0.310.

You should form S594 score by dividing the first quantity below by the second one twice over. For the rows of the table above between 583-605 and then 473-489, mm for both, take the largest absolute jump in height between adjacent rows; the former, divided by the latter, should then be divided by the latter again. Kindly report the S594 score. 0.97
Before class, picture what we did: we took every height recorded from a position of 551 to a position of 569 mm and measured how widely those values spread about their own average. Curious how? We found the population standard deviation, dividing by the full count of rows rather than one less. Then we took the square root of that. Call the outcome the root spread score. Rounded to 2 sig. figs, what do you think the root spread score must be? 0.44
